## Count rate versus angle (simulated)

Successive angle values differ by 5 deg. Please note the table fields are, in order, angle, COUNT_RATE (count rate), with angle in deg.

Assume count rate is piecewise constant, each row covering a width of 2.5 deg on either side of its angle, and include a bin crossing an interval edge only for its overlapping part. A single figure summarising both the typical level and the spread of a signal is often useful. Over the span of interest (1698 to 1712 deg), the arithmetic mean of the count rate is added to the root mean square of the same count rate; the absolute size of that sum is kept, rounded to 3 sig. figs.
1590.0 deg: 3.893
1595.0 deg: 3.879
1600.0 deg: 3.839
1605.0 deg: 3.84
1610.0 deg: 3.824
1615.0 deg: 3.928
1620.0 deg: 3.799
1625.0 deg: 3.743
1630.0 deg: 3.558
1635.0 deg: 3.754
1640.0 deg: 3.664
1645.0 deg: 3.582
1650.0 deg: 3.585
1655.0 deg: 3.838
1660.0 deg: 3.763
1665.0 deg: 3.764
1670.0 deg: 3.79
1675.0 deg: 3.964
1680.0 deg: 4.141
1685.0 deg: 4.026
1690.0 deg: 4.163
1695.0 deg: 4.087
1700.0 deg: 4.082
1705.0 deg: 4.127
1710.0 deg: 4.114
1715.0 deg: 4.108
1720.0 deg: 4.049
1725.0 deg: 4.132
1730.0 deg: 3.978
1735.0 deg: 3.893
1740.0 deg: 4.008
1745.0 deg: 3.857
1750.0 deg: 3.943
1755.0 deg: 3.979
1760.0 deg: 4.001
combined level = 8.22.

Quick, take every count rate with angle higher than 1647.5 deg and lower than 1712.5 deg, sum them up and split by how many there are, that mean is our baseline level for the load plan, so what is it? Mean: 3.96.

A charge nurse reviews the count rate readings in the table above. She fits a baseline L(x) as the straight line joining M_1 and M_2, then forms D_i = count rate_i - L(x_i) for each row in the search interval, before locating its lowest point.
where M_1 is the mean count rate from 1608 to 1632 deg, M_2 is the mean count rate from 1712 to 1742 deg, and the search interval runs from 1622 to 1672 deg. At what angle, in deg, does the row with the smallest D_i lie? 1650.0 deg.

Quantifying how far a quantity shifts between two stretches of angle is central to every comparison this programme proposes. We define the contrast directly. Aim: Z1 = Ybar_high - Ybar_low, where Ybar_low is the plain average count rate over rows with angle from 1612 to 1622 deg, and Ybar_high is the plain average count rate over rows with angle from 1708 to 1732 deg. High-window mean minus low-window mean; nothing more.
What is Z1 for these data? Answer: 0.21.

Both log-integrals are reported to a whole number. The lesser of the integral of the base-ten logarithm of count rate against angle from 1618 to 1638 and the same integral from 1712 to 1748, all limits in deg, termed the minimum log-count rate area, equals 11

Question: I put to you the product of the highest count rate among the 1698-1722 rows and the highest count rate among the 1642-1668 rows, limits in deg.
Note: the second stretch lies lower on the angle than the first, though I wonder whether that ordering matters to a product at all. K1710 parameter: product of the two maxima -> 15.8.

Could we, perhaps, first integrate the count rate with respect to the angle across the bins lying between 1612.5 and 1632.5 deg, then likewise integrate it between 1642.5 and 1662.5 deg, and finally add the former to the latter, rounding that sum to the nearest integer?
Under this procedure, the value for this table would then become 149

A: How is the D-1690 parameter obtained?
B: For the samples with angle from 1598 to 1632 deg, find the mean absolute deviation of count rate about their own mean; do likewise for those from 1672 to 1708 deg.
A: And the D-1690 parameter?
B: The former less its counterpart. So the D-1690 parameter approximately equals 0.03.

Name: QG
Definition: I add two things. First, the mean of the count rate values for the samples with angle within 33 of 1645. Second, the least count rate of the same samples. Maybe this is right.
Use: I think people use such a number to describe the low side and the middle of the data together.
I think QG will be 7.31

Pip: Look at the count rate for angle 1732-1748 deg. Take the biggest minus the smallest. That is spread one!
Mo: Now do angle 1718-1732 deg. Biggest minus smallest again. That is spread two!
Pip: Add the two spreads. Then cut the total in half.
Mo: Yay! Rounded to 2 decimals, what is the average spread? 0.15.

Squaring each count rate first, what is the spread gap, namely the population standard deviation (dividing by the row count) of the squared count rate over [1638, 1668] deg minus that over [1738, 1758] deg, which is 0.27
